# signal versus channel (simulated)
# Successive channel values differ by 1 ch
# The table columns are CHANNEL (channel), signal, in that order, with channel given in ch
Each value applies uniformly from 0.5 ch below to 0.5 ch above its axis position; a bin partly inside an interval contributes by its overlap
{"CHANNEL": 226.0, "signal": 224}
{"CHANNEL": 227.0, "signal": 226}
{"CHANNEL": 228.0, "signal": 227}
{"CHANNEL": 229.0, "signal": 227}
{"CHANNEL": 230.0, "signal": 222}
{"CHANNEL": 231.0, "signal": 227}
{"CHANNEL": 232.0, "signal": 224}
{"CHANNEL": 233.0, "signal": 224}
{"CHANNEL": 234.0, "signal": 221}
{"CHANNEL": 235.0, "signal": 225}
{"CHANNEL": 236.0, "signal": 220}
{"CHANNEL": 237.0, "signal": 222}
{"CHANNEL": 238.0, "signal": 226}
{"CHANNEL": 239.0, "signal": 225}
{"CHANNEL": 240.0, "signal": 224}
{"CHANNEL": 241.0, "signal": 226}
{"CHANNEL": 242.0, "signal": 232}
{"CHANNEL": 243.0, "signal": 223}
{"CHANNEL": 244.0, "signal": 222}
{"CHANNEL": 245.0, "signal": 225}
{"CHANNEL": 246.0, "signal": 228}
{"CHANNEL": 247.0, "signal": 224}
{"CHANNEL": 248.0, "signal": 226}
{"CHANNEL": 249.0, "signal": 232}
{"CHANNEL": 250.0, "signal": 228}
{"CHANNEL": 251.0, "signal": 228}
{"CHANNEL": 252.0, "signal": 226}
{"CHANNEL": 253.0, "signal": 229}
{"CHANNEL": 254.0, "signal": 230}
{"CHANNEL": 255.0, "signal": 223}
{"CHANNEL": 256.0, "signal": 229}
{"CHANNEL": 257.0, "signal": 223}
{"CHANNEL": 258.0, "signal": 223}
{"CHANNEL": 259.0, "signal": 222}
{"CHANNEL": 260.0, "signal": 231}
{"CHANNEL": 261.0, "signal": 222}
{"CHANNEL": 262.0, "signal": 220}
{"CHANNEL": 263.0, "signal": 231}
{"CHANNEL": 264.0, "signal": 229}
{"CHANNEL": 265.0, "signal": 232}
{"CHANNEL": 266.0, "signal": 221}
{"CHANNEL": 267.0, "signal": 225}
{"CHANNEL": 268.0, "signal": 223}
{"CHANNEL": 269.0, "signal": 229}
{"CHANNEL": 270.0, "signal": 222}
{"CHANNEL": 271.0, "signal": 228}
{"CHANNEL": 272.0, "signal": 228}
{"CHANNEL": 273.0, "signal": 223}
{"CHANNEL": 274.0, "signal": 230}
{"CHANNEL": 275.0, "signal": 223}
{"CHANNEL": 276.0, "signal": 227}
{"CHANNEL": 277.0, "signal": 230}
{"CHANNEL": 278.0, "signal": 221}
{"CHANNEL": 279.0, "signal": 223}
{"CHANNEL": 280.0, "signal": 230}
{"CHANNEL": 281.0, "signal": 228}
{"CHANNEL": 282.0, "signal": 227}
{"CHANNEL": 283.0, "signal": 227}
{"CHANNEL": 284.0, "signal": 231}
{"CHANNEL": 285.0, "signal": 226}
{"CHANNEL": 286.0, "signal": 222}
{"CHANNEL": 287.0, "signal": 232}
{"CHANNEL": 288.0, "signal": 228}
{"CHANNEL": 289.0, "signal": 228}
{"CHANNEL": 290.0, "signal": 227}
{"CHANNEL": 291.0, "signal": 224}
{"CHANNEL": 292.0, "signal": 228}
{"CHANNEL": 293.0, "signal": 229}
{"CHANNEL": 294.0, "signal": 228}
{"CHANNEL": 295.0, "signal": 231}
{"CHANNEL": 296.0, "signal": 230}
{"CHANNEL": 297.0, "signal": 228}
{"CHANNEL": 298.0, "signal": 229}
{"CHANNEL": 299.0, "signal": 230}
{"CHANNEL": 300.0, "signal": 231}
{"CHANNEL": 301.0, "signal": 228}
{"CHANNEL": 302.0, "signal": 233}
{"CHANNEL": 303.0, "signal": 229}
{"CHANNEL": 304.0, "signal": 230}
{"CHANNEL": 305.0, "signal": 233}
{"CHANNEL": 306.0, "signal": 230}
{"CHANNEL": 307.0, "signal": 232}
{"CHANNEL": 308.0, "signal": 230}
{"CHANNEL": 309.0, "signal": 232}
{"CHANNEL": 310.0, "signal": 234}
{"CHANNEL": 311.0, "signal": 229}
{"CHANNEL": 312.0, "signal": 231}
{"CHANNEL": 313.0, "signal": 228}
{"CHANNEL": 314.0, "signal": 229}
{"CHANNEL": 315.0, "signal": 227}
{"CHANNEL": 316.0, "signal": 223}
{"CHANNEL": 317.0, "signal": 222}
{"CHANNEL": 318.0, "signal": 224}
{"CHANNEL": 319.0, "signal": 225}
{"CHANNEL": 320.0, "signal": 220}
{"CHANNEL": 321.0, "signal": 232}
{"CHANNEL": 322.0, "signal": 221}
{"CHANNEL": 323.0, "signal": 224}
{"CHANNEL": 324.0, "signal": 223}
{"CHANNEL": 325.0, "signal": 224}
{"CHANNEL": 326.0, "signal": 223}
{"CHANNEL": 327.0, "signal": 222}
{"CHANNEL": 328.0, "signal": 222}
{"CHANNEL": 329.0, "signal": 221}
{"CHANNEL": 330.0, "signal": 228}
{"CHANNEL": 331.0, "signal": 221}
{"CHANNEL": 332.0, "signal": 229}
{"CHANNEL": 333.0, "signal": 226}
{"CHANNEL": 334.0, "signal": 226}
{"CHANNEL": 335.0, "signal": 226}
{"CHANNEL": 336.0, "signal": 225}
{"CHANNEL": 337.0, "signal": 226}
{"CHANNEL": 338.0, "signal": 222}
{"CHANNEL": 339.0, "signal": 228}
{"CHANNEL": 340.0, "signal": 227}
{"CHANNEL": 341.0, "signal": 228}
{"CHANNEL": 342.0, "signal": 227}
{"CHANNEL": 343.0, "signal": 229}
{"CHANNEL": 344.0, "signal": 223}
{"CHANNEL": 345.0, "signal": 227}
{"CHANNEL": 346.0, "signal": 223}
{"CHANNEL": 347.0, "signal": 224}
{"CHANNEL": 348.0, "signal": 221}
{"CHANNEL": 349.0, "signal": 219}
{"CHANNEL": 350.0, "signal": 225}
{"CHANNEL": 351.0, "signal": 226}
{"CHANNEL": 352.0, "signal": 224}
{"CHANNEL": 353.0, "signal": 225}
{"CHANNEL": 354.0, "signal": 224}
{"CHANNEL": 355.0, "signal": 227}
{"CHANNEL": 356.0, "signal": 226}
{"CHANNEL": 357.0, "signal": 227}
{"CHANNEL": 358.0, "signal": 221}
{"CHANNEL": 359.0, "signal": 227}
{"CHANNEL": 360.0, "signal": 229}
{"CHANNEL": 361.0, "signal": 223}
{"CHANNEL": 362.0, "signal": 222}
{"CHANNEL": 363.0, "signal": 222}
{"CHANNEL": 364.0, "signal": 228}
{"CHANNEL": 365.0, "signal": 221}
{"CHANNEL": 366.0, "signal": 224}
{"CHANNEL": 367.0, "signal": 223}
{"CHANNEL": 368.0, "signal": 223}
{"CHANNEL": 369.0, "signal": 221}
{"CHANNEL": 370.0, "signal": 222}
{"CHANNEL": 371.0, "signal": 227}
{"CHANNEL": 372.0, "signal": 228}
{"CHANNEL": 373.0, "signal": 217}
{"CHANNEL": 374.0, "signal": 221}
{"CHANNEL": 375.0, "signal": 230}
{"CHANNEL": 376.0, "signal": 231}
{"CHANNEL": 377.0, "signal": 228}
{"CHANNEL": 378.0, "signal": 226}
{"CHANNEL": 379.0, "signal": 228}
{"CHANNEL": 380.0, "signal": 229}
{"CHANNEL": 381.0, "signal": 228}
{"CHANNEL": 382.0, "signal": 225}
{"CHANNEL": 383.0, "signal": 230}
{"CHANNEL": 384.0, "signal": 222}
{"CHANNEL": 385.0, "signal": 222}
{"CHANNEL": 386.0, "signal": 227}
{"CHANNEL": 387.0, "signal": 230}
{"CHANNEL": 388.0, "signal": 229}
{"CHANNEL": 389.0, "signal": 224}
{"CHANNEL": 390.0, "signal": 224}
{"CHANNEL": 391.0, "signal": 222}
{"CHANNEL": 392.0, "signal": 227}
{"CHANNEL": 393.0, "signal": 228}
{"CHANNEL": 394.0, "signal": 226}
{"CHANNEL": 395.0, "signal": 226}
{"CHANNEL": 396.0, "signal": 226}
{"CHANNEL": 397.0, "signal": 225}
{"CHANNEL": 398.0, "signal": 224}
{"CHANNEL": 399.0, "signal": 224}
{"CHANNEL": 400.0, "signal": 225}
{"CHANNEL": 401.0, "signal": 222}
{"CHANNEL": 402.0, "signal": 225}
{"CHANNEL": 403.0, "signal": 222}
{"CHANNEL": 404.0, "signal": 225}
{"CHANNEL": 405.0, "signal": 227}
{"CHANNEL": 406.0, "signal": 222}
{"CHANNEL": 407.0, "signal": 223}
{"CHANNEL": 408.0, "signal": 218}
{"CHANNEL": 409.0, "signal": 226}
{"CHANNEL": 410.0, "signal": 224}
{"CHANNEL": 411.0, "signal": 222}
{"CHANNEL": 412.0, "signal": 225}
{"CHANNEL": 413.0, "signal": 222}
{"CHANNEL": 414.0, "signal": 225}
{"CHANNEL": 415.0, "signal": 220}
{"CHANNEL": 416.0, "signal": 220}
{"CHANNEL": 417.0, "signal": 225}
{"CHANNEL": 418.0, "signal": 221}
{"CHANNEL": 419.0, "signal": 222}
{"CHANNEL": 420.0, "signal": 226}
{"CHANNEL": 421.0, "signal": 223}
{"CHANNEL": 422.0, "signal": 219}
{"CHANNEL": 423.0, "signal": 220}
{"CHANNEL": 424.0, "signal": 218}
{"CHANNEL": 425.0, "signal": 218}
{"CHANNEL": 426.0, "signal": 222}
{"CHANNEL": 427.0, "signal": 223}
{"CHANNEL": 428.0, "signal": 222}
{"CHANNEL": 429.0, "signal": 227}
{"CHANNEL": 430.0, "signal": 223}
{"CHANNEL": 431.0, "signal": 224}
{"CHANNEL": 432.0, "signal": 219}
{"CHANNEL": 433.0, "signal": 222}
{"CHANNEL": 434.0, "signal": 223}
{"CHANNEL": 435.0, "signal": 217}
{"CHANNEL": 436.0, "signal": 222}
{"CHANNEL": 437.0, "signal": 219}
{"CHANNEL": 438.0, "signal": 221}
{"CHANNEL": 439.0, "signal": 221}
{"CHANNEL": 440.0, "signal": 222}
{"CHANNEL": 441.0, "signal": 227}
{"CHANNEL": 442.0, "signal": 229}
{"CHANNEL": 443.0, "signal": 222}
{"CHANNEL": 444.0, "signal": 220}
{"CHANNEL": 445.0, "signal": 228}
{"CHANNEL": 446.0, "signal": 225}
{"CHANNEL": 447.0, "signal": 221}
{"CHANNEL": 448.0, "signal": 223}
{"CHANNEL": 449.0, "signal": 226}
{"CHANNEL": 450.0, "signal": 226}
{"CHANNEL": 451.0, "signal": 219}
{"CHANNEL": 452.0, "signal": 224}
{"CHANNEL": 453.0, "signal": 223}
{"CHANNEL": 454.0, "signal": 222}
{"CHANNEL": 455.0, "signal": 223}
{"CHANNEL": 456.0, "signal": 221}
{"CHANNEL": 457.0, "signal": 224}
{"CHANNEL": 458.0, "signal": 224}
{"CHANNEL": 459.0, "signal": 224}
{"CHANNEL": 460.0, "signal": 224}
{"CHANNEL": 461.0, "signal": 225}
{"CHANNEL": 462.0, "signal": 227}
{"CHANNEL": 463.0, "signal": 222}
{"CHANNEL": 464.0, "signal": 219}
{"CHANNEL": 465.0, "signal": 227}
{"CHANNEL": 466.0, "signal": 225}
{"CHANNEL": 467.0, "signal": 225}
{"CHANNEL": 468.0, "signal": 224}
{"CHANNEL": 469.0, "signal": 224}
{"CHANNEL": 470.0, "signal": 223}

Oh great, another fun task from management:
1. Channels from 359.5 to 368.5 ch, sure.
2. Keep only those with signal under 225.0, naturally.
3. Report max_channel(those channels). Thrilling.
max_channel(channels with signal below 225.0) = 368.0 ch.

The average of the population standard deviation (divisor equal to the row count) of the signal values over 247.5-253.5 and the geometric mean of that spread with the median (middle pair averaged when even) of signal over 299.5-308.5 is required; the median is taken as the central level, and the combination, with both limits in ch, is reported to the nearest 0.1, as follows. 11.8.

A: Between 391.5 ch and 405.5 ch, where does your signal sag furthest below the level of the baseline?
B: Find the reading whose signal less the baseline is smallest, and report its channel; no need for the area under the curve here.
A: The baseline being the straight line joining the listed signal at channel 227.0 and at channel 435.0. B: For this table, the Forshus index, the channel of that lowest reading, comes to 401.0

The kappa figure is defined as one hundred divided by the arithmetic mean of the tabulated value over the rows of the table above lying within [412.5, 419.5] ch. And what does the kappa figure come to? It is 0.450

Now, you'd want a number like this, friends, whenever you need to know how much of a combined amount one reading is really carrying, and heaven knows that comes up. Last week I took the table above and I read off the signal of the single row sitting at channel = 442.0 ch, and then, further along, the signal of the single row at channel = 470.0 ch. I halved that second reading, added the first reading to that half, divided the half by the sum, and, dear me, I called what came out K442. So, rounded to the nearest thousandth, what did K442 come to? 0.327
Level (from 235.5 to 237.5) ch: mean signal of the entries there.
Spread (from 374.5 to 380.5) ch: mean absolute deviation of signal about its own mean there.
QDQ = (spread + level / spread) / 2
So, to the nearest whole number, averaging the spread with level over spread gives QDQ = 84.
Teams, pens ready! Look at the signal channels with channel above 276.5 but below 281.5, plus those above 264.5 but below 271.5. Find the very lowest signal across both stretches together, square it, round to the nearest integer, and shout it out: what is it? 48841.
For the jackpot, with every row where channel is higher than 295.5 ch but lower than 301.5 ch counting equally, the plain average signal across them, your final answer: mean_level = 229.3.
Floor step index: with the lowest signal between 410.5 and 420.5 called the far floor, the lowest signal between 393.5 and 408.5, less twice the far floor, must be -222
